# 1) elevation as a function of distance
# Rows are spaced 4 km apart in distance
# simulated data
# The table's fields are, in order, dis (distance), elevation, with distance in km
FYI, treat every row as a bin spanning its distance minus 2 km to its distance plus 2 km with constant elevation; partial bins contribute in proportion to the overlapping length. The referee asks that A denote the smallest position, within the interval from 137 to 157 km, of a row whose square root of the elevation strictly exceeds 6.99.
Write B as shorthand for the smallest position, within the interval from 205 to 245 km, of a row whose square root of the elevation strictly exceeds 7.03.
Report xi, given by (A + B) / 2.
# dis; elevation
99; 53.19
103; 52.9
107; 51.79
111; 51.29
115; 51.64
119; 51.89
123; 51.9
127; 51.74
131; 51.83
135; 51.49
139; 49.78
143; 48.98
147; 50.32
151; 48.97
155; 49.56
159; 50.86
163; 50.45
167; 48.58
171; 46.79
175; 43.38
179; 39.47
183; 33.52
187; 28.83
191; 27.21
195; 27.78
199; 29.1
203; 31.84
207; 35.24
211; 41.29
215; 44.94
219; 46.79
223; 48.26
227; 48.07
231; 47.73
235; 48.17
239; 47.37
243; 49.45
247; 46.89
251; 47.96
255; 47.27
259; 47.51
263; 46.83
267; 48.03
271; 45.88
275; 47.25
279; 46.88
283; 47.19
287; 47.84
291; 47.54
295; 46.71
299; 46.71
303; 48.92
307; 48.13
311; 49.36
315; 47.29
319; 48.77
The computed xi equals 191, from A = 139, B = 243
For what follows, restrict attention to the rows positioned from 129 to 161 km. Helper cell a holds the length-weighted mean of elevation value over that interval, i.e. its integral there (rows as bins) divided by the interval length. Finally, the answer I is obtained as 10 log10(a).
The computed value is 17.0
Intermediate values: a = 50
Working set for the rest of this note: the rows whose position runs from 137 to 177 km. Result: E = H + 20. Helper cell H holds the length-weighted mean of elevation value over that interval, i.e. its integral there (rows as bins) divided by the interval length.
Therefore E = 68.8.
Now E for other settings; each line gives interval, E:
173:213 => 53.8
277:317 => 67.7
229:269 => 67.7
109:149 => 71.1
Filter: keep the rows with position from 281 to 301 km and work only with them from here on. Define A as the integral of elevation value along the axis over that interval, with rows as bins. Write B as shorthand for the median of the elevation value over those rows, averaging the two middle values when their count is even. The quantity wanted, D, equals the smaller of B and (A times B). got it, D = 47.2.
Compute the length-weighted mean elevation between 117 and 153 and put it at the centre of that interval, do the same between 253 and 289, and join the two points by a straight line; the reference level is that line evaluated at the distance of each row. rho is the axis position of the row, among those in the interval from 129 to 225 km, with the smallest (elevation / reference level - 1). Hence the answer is 191 km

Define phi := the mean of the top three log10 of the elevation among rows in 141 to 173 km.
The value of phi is 1.70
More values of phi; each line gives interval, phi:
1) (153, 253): 1.70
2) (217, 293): 1.69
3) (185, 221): 1.65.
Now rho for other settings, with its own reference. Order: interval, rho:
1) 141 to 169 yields 143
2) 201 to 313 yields 203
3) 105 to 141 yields 139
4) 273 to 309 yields 279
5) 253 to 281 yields 271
